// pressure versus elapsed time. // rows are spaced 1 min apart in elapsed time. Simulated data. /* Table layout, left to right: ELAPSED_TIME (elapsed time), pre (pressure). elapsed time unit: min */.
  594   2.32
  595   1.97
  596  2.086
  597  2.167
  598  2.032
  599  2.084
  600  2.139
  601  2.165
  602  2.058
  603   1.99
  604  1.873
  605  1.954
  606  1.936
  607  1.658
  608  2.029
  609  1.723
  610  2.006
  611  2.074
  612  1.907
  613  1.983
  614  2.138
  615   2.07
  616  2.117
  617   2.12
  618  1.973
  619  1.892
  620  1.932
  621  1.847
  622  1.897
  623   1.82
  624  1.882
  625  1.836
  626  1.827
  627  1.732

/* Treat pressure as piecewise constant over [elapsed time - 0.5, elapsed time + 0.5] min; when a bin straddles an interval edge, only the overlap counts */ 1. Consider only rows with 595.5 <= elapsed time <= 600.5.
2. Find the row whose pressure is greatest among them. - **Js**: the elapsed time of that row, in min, 597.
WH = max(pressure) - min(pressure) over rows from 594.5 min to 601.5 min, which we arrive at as 0.20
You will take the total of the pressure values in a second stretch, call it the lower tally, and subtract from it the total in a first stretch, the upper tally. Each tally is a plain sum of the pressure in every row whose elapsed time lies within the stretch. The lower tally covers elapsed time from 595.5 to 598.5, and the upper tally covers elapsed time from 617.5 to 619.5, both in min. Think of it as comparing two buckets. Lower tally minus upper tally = 2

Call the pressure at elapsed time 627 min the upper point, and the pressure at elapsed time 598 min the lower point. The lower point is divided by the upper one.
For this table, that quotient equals 1.17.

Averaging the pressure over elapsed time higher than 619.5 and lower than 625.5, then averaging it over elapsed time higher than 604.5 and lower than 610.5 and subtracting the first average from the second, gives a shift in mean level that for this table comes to 0.015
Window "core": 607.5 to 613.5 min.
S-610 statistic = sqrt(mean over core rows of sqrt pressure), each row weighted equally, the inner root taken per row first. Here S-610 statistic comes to 1.18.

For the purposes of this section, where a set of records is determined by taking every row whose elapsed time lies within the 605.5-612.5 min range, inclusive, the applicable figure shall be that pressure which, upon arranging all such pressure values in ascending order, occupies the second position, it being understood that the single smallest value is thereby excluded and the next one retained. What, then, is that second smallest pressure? 1.723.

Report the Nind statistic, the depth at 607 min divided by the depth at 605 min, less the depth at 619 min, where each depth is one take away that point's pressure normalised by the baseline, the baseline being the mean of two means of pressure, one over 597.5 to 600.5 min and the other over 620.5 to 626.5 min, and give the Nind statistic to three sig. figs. 21.7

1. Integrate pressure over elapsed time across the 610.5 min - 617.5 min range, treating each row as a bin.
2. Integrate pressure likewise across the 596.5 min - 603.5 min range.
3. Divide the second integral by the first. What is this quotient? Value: 1.02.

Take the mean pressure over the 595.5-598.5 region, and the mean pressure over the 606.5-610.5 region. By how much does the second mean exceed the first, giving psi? -0.24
